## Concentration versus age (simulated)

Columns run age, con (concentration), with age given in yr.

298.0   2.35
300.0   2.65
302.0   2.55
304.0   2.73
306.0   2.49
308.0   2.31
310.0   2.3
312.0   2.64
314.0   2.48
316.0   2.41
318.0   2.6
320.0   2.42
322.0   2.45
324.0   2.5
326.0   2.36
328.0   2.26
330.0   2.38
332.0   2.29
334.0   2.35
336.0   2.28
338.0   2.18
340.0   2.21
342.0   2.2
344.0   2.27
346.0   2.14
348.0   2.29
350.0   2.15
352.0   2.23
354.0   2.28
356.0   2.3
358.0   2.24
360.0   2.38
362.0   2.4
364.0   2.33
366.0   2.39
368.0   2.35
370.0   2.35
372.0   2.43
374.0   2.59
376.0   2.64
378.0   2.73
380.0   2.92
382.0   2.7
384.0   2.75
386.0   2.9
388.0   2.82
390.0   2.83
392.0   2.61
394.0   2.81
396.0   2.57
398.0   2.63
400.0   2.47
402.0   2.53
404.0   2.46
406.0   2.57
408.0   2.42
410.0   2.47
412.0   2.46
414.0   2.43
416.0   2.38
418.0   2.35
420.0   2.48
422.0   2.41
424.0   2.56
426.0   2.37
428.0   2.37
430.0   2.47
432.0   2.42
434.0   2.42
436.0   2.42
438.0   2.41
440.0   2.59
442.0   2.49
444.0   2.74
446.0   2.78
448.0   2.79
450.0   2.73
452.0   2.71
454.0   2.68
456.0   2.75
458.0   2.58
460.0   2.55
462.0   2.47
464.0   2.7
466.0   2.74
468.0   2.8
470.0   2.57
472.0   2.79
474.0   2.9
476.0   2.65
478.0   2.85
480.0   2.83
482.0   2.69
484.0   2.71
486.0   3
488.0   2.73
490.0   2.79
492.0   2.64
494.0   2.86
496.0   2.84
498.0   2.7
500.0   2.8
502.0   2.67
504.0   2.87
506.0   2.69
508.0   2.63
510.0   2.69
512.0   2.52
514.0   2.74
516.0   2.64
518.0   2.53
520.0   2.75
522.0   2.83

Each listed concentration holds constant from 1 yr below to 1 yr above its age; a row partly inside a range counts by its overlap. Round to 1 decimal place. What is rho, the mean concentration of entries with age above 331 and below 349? 2.2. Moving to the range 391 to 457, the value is 2.5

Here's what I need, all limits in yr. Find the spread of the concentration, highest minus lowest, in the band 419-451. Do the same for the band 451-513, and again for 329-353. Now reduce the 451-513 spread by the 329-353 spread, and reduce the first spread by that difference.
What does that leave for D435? 0.1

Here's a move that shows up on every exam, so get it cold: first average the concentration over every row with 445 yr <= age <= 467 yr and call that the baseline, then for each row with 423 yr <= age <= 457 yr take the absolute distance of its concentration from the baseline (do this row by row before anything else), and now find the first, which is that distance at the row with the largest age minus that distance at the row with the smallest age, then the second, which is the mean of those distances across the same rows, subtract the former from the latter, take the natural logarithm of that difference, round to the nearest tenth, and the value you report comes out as -1.6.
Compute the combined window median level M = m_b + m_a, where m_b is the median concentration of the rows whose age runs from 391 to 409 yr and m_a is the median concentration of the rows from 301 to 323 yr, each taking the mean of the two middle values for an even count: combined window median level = 5.05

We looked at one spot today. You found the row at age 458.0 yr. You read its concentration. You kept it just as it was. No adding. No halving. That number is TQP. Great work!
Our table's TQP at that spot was 2.58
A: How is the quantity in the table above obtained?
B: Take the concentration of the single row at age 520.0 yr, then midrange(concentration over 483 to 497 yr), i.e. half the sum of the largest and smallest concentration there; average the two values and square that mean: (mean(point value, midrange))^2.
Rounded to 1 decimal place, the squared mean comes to 7.8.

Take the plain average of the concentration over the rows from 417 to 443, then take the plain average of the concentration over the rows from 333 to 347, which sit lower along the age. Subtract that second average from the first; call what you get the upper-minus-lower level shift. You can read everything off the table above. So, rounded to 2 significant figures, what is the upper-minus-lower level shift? 0.21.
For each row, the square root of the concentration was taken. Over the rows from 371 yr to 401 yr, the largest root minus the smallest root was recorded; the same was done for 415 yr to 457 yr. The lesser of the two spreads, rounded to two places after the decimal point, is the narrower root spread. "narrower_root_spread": 0.14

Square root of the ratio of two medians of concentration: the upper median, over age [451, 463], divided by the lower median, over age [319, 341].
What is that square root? 1.06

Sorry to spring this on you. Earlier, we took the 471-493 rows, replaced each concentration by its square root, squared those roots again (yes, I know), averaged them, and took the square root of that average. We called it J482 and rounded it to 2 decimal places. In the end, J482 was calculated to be 1.67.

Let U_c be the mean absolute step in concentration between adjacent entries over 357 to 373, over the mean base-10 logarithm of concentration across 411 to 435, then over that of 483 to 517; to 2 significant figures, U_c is 0.35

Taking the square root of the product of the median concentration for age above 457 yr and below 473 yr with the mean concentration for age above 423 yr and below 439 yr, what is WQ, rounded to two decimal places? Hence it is 2.53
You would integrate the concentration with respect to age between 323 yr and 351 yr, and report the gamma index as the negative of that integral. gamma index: -64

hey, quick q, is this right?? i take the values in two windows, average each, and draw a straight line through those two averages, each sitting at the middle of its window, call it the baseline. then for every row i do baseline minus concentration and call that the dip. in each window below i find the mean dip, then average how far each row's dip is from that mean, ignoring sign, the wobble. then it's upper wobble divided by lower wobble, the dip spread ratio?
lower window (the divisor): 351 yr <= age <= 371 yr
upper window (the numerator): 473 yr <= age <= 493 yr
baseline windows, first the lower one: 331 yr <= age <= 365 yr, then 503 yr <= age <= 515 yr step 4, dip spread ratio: 2.6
